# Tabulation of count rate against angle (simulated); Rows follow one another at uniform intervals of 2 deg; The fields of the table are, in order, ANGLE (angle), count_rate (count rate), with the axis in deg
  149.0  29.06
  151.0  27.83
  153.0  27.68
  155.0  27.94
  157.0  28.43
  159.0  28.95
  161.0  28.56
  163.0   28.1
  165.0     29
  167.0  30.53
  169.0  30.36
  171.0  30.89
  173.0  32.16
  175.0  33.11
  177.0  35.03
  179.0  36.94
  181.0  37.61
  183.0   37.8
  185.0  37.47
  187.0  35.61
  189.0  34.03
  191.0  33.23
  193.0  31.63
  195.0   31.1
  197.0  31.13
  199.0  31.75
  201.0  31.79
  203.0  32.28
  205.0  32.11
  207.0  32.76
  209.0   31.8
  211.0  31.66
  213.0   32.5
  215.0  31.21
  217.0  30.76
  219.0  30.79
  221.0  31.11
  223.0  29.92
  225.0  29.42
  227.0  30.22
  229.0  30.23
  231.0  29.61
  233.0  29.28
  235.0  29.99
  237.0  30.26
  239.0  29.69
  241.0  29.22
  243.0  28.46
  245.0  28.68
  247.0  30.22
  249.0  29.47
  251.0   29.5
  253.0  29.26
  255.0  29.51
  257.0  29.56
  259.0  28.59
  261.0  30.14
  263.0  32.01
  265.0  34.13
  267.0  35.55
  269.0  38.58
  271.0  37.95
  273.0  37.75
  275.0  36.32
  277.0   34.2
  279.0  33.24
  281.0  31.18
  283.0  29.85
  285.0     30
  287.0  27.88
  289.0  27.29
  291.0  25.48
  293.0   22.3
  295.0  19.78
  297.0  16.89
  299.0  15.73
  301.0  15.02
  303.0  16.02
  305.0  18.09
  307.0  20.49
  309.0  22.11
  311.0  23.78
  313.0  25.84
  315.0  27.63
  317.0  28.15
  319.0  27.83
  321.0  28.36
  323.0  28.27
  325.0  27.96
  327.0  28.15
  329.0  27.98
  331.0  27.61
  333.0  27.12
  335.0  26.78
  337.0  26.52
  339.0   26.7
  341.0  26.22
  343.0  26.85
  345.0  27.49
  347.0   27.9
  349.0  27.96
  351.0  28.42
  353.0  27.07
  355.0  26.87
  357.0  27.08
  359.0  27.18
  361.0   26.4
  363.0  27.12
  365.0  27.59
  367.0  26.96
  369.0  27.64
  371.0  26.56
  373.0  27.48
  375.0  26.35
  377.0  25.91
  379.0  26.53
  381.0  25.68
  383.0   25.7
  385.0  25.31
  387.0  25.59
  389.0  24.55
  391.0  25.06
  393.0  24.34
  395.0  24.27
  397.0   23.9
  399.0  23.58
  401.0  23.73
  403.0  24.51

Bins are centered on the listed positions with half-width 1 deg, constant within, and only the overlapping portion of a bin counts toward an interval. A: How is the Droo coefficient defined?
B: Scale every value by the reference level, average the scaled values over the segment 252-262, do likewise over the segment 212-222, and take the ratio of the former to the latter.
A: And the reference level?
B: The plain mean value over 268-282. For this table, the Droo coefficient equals 0.94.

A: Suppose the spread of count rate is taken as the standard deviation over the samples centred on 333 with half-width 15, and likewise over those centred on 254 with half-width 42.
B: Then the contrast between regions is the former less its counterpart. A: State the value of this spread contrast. -2.9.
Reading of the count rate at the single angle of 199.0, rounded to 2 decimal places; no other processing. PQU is 31.75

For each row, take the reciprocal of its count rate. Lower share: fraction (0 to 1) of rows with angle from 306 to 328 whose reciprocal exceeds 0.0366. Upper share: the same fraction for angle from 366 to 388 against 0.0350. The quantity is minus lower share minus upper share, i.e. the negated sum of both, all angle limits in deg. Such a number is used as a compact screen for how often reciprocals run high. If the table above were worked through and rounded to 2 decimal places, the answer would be -1.36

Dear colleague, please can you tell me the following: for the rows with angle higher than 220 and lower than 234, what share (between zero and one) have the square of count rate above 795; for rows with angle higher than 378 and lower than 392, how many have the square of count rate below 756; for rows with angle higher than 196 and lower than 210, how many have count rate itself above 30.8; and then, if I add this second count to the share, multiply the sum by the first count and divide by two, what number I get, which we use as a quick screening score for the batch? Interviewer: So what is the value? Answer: 28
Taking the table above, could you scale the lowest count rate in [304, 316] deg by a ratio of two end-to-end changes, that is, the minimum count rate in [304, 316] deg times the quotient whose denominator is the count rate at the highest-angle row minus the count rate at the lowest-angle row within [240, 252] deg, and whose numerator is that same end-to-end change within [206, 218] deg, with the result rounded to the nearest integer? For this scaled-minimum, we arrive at -129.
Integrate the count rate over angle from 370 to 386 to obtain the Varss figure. 419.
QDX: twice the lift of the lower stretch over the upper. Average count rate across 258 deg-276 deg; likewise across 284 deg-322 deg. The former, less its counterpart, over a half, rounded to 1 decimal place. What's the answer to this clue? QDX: 22.9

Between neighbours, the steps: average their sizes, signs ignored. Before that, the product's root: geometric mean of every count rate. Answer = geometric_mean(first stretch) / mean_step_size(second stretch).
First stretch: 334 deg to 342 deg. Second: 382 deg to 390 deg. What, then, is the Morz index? 47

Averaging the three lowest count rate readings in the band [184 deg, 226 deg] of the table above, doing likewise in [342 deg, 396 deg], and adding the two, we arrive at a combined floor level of 54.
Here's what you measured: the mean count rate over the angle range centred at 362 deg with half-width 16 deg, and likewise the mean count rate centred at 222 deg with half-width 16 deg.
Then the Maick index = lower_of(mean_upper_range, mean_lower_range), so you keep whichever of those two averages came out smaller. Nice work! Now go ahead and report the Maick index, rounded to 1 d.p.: 27.2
